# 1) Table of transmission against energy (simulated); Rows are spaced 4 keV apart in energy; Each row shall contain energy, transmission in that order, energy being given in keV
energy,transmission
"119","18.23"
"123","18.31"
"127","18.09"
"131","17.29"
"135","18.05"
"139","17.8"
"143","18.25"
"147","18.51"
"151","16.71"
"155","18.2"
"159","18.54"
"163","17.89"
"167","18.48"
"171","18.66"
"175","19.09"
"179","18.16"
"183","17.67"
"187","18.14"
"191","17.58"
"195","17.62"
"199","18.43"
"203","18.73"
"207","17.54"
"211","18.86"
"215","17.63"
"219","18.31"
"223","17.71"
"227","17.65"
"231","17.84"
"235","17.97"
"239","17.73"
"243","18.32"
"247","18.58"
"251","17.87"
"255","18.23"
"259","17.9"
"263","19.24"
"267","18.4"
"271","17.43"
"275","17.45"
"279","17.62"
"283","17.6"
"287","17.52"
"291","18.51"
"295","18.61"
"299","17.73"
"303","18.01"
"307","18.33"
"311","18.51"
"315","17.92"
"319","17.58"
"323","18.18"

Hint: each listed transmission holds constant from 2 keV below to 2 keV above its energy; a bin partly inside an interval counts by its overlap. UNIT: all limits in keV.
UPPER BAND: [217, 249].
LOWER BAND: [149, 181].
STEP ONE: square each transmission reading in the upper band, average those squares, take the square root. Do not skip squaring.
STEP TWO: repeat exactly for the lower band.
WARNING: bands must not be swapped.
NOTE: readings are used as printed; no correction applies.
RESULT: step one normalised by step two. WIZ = 0.99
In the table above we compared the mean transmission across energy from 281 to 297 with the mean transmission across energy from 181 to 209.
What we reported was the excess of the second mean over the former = -0.10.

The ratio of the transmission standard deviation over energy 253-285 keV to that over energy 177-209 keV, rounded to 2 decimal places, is 1.39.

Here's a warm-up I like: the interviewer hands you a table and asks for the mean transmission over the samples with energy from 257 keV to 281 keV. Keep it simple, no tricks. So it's 18.0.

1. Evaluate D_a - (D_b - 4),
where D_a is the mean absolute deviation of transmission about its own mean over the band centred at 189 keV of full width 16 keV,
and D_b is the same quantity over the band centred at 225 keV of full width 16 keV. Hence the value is 3.98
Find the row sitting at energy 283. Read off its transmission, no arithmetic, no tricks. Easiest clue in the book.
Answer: 17.6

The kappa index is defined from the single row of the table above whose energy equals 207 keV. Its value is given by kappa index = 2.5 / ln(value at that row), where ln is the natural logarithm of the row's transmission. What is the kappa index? 0.873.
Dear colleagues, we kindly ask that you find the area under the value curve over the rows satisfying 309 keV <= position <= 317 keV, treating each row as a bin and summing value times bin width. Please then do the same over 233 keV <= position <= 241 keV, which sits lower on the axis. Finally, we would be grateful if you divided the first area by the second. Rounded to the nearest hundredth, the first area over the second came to 1.02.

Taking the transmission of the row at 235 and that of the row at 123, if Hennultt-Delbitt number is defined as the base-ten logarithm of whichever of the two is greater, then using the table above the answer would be 1.263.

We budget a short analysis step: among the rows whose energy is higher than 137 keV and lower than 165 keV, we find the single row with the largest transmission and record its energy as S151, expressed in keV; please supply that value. 159 keV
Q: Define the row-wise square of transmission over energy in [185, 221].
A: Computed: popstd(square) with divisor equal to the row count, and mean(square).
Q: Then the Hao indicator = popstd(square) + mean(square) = 345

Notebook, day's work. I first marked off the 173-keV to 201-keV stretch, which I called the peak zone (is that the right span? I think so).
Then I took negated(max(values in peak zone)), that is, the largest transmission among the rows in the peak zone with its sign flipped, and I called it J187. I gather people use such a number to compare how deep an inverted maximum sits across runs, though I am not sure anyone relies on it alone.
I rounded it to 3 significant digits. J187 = -19.1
